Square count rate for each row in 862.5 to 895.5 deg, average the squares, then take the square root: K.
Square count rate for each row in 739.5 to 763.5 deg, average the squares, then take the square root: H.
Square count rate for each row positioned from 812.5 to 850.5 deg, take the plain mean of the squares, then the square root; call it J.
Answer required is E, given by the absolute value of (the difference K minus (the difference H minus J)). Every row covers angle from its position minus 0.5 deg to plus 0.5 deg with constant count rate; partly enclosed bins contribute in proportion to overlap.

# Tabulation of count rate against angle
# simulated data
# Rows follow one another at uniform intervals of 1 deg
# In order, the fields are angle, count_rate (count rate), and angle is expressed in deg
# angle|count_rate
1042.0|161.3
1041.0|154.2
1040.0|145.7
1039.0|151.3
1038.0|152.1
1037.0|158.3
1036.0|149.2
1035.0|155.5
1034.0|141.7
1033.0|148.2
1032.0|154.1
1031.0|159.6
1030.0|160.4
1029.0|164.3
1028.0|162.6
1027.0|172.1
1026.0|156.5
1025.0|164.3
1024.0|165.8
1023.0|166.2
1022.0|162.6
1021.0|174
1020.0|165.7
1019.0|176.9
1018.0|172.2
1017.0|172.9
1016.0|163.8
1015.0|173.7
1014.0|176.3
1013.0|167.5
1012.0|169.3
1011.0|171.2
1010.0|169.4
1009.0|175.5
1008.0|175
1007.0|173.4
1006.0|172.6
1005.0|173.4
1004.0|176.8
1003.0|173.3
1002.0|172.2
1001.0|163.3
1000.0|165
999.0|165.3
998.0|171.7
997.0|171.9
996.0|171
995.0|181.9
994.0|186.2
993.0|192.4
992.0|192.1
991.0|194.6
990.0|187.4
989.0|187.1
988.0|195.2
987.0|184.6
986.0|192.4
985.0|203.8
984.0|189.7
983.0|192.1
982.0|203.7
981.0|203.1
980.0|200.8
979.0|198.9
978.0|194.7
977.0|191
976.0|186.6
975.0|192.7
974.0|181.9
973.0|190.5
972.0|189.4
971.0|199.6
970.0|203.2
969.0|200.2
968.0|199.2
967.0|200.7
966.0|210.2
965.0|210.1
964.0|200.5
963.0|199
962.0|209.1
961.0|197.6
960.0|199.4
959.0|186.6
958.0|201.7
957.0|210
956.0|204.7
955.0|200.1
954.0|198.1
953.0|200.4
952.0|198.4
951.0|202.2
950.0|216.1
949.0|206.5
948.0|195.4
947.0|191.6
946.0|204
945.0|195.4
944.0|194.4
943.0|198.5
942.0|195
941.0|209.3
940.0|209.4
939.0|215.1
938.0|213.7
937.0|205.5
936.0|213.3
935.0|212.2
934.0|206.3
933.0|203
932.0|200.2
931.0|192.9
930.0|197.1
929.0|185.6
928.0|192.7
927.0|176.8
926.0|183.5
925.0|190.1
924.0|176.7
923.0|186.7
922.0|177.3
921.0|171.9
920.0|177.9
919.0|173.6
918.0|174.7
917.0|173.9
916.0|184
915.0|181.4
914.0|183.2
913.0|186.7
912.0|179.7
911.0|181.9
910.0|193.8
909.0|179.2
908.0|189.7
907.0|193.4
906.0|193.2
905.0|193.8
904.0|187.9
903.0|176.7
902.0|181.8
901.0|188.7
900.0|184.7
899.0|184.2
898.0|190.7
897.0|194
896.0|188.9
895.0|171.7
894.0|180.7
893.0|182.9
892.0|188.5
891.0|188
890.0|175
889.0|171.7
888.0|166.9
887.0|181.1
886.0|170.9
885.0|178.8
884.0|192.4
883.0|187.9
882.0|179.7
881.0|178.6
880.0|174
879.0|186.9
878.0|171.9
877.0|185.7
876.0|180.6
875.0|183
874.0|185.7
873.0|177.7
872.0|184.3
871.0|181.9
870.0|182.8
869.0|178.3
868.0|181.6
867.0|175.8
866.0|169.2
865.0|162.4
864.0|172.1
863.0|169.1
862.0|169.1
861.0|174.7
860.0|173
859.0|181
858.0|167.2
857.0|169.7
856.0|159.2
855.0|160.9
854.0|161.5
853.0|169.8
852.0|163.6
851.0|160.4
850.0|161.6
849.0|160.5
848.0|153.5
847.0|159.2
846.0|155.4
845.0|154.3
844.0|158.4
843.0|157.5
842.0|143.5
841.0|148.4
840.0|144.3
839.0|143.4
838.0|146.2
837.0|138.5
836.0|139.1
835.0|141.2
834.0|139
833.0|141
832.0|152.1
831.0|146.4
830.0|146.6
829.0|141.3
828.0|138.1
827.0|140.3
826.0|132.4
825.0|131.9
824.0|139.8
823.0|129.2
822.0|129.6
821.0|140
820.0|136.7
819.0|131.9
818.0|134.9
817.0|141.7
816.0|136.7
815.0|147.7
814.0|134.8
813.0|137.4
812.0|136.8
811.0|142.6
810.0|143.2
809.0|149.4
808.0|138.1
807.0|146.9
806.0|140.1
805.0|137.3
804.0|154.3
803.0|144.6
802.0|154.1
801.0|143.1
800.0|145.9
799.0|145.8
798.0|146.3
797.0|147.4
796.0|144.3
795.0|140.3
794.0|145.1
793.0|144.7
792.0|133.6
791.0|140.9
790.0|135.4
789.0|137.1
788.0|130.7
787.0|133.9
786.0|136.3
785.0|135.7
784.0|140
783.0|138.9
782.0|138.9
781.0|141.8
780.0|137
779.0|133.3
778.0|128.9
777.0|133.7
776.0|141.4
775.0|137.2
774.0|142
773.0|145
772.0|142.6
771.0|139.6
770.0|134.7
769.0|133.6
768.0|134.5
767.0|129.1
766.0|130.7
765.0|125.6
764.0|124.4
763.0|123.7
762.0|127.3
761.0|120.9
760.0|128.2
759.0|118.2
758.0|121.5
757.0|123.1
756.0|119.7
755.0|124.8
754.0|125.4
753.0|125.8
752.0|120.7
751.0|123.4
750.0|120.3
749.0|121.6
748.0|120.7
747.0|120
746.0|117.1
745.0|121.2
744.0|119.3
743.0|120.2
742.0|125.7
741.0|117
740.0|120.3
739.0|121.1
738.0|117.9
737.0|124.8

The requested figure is 201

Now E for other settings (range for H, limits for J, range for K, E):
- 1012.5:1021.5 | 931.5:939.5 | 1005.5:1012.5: 210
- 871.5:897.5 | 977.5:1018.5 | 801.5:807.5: 146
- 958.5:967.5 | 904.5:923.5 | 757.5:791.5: 115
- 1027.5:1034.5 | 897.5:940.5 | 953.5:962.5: 235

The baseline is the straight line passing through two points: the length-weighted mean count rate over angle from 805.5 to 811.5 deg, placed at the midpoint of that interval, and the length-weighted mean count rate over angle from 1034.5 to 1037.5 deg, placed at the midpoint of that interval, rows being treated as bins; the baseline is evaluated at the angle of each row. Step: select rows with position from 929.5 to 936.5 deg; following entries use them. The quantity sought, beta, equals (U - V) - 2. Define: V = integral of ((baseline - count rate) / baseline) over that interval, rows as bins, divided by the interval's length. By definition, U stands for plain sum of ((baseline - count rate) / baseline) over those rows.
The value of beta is -4.2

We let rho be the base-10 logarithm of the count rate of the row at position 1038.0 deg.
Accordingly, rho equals 2.18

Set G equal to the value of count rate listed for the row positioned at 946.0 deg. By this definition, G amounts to 204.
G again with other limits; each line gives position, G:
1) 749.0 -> 121.6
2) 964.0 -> 200.5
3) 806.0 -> 140.1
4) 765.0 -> 125.6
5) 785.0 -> 135.7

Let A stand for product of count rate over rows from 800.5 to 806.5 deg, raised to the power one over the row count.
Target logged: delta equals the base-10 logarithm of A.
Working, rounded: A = 145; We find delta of 2.16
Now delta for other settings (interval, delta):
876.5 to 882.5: 2.25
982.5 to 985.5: 2.29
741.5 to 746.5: 2.08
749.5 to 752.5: 2.08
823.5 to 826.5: 2.13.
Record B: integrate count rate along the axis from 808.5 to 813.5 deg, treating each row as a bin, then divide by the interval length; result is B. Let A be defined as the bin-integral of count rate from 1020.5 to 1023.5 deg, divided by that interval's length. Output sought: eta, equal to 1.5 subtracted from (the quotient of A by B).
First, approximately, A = 168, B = 142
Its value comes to -0.32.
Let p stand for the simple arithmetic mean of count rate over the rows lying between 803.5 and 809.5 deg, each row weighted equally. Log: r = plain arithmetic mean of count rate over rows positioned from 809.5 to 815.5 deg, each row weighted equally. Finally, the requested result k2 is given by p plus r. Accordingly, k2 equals 285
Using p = 144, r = 140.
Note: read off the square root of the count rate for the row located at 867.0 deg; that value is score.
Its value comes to 13.3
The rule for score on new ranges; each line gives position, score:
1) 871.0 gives 13.5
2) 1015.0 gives 13.2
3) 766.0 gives 11.4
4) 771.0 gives 11.8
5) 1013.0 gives 12.9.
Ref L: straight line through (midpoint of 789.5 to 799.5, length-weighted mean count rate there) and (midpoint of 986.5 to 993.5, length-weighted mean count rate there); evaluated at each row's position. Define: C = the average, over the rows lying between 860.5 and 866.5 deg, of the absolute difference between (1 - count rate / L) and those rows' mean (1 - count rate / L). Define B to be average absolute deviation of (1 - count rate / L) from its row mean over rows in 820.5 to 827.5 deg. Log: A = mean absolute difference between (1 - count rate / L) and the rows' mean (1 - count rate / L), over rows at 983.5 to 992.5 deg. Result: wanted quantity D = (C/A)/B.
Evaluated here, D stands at 26.4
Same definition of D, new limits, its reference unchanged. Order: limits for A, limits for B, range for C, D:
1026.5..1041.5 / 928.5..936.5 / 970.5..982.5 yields 21.9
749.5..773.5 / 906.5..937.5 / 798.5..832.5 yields 25.5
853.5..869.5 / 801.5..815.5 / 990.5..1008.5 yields 34.6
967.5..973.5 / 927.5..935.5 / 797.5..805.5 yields 28.5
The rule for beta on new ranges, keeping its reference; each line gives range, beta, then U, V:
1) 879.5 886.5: -3.4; -1.6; -0.23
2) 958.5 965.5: -4.0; -2.3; -0.33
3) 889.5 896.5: -3.4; -1.7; -0.24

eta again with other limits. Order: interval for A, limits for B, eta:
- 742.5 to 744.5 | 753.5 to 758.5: -0.53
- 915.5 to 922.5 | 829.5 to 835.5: -0.28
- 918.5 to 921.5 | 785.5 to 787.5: -0.21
